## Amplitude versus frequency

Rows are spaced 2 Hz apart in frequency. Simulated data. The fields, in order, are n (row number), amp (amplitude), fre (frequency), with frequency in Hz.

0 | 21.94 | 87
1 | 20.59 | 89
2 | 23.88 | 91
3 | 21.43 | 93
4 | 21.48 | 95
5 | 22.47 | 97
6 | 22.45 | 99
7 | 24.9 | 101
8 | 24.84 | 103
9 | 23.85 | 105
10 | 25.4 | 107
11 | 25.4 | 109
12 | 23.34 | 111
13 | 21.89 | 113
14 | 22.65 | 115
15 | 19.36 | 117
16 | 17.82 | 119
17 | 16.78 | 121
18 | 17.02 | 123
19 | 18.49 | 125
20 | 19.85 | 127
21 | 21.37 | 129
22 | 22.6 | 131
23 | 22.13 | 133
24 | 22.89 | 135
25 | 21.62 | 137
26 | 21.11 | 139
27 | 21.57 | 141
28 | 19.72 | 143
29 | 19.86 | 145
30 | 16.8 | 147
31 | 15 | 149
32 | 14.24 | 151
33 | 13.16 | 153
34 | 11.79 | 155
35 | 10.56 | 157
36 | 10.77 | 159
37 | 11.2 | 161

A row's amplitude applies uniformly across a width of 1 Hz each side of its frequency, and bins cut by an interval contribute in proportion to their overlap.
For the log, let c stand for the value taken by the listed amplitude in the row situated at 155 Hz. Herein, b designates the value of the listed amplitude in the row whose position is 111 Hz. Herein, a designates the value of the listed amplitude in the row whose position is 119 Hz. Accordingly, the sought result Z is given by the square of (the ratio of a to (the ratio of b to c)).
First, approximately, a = 17.82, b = 23.34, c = 11.79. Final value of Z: 81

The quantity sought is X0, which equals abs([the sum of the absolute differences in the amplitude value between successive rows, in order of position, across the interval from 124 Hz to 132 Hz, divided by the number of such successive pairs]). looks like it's 1.37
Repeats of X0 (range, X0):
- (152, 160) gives 0.94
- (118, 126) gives 0.92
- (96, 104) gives 0.84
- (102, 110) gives 0.85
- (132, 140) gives 0.85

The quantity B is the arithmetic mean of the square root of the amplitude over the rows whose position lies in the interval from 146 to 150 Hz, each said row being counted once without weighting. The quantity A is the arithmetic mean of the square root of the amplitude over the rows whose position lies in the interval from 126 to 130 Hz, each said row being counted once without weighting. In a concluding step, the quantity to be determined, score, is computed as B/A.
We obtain 0.88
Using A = 4.54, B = 4.0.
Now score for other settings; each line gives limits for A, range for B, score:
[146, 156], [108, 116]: 1.28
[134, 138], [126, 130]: 0.96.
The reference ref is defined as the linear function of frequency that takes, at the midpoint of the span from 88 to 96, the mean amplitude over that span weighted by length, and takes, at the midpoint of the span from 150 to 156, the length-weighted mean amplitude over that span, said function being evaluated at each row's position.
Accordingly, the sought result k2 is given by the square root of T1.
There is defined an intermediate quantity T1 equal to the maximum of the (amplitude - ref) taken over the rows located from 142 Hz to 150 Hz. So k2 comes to 2.38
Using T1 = 5.6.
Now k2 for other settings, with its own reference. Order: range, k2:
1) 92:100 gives 1.27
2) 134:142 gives 2.69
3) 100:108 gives 2.39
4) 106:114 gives 2.45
